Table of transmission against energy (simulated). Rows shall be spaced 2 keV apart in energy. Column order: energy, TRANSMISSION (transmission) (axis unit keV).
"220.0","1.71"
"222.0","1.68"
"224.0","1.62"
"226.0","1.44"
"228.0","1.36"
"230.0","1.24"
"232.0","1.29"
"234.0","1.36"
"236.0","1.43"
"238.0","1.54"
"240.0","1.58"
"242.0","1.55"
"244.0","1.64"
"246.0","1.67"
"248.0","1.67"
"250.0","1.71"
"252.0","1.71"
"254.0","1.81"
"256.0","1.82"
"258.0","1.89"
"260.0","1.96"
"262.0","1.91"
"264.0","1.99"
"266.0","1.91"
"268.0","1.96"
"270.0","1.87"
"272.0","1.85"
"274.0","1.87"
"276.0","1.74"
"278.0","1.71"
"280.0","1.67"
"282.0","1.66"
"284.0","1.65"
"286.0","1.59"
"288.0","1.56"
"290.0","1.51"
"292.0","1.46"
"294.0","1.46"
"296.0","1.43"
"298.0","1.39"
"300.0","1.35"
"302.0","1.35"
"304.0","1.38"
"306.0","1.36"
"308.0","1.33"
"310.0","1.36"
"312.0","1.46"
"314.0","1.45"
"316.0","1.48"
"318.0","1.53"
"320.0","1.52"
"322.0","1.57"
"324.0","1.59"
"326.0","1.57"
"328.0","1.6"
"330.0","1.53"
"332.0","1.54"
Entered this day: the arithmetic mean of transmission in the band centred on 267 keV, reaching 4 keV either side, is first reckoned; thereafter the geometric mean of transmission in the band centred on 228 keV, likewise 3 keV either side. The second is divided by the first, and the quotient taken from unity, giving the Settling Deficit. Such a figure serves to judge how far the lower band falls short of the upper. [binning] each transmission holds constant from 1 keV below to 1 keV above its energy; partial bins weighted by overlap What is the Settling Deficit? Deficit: 0.30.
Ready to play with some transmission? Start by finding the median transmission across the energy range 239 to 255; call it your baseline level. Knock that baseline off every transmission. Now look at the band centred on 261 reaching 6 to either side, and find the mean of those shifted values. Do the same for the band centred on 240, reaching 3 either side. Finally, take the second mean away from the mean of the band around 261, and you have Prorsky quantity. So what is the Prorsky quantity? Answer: 0.4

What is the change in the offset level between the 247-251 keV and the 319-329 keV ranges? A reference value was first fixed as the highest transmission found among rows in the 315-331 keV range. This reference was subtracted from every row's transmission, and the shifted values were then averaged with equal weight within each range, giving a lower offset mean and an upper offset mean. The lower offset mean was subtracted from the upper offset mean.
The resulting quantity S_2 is -0.12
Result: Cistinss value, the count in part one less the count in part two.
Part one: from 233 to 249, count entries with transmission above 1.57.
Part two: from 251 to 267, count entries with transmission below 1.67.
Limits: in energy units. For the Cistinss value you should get 4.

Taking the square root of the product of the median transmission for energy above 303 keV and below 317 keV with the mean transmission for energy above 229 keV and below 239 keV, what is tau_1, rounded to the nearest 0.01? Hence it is 1.38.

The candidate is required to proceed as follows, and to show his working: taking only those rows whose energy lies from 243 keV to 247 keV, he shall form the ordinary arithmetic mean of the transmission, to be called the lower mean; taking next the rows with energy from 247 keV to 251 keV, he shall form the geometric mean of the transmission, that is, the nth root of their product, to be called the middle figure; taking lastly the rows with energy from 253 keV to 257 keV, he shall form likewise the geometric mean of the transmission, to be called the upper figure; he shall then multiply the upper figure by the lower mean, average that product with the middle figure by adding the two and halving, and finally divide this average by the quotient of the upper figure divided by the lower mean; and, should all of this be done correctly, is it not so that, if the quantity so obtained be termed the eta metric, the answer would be 2.1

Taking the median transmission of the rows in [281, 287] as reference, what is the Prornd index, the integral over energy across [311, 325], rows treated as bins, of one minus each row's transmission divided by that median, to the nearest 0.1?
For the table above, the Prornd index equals 1.2 keV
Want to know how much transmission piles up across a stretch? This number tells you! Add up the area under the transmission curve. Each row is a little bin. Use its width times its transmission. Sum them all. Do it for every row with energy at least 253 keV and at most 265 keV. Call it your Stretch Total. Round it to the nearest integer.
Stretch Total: 23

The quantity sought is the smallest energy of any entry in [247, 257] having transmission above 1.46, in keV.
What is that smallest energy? 248.0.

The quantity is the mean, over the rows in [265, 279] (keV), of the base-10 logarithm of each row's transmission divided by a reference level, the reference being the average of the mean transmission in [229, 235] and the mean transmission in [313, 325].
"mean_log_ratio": 0.12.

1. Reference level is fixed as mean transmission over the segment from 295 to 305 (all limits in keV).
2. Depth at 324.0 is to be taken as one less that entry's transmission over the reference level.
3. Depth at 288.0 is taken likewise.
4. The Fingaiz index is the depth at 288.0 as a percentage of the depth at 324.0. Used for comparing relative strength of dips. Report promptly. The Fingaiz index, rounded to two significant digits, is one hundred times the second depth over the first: 86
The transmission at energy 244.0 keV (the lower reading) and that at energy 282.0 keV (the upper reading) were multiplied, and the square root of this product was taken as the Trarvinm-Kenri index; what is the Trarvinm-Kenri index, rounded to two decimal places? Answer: 1.65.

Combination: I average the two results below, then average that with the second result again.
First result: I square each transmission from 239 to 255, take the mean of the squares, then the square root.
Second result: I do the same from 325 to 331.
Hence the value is 1.59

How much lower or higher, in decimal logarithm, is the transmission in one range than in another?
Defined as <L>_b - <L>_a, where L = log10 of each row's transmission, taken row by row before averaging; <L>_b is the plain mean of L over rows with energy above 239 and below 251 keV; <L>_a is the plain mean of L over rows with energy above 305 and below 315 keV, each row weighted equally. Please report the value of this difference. 0.07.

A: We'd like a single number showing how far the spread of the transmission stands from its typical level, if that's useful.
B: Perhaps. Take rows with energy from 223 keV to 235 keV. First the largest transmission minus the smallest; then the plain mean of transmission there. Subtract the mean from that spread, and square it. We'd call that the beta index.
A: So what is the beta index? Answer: 1.01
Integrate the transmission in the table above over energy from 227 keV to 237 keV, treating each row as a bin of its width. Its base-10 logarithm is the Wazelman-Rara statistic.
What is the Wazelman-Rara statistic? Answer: 1.13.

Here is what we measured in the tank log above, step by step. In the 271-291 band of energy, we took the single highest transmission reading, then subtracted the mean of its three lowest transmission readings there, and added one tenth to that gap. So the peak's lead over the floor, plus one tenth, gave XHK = 0.42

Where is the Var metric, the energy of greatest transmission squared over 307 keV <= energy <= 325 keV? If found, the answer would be 324.0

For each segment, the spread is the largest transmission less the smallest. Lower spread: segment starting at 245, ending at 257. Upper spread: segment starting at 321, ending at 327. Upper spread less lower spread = -0.13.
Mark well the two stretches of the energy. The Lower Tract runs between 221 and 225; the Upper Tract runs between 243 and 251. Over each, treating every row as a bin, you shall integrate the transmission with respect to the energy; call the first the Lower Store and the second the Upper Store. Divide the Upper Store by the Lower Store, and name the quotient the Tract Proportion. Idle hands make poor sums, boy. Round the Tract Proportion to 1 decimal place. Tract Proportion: 2.0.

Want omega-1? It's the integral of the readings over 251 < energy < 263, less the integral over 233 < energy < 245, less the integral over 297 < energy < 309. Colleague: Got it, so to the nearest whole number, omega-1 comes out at -12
